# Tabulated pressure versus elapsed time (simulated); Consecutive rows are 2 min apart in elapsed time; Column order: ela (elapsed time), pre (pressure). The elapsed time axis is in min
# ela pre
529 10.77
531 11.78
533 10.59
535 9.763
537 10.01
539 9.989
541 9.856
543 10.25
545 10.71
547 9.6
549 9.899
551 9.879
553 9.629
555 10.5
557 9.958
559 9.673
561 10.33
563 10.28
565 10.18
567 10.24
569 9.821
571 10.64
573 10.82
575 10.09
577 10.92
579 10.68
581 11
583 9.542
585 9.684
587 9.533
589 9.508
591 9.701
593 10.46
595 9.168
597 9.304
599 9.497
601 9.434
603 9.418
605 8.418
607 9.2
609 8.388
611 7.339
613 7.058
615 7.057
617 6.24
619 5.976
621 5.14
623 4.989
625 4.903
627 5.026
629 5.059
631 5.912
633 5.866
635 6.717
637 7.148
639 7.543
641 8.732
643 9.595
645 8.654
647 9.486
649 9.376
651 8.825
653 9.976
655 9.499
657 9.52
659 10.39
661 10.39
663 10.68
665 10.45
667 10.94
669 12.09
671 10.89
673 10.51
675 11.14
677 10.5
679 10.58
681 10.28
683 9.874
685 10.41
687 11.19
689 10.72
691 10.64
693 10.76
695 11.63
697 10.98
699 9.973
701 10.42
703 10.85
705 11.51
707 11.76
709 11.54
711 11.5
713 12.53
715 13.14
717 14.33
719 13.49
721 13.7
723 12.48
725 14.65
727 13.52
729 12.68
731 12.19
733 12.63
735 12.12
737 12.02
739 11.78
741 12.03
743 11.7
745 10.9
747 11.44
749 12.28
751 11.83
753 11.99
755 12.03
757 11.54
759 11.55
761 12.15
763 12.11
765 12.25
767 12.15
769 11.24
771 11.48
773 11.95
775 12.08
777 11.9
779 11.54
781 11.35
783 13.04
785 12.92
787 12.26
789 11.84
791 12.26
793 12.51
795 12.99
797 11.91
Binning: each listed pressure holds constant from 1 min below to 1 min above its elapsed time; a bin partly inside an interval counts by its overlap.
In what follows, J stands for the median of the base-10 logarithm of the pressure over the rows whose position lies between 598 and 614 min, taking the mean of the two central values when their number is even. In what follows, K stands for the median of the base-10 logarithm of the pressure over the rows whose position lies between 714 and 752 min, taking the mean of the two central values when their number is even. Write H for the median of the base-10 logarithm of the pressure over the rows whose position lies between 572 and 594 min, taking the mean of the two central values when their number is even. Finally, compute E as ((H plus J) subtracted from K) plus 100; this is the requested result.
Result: 99.1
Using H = 1.00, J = 0.94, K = 1.09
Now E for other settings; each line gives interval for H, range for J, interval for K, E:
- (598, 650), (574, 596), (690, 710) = 99.2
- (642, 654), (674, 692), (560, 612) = 99.0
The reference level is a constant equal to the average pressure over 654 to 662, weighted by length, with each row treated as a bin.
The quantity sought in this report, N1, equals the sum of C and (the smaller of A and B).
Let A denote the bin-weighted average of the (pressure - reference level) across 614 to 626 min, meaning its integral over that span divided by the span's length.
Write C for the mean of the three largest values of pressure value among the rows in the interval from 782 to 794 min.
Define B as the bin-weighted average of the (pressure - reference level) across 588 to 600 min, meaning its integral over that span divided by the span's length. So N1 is 8.6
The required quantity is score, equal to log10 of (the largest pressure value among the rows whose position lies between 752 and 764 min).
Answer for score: 1.08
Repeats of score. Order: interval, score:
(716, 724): 1.16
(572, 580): 1.04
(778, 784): 1.12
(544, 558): 1.03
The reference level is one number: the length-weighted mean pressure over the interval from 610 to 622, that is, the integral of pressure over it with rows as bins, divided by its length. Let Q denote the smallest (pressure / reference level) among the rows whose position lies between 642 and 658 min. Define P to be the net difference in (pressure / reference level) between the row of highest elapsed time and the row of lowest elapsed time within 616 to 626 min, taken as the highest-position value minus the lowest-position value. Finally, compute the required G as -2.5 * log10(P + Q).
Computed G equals -0.1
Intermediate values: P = -0.21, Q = 1.34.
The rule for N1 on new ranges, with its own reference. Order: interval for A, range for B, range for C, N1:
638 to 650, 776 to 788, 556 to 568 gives 9.2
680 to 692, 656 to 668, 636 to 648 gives 9.7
